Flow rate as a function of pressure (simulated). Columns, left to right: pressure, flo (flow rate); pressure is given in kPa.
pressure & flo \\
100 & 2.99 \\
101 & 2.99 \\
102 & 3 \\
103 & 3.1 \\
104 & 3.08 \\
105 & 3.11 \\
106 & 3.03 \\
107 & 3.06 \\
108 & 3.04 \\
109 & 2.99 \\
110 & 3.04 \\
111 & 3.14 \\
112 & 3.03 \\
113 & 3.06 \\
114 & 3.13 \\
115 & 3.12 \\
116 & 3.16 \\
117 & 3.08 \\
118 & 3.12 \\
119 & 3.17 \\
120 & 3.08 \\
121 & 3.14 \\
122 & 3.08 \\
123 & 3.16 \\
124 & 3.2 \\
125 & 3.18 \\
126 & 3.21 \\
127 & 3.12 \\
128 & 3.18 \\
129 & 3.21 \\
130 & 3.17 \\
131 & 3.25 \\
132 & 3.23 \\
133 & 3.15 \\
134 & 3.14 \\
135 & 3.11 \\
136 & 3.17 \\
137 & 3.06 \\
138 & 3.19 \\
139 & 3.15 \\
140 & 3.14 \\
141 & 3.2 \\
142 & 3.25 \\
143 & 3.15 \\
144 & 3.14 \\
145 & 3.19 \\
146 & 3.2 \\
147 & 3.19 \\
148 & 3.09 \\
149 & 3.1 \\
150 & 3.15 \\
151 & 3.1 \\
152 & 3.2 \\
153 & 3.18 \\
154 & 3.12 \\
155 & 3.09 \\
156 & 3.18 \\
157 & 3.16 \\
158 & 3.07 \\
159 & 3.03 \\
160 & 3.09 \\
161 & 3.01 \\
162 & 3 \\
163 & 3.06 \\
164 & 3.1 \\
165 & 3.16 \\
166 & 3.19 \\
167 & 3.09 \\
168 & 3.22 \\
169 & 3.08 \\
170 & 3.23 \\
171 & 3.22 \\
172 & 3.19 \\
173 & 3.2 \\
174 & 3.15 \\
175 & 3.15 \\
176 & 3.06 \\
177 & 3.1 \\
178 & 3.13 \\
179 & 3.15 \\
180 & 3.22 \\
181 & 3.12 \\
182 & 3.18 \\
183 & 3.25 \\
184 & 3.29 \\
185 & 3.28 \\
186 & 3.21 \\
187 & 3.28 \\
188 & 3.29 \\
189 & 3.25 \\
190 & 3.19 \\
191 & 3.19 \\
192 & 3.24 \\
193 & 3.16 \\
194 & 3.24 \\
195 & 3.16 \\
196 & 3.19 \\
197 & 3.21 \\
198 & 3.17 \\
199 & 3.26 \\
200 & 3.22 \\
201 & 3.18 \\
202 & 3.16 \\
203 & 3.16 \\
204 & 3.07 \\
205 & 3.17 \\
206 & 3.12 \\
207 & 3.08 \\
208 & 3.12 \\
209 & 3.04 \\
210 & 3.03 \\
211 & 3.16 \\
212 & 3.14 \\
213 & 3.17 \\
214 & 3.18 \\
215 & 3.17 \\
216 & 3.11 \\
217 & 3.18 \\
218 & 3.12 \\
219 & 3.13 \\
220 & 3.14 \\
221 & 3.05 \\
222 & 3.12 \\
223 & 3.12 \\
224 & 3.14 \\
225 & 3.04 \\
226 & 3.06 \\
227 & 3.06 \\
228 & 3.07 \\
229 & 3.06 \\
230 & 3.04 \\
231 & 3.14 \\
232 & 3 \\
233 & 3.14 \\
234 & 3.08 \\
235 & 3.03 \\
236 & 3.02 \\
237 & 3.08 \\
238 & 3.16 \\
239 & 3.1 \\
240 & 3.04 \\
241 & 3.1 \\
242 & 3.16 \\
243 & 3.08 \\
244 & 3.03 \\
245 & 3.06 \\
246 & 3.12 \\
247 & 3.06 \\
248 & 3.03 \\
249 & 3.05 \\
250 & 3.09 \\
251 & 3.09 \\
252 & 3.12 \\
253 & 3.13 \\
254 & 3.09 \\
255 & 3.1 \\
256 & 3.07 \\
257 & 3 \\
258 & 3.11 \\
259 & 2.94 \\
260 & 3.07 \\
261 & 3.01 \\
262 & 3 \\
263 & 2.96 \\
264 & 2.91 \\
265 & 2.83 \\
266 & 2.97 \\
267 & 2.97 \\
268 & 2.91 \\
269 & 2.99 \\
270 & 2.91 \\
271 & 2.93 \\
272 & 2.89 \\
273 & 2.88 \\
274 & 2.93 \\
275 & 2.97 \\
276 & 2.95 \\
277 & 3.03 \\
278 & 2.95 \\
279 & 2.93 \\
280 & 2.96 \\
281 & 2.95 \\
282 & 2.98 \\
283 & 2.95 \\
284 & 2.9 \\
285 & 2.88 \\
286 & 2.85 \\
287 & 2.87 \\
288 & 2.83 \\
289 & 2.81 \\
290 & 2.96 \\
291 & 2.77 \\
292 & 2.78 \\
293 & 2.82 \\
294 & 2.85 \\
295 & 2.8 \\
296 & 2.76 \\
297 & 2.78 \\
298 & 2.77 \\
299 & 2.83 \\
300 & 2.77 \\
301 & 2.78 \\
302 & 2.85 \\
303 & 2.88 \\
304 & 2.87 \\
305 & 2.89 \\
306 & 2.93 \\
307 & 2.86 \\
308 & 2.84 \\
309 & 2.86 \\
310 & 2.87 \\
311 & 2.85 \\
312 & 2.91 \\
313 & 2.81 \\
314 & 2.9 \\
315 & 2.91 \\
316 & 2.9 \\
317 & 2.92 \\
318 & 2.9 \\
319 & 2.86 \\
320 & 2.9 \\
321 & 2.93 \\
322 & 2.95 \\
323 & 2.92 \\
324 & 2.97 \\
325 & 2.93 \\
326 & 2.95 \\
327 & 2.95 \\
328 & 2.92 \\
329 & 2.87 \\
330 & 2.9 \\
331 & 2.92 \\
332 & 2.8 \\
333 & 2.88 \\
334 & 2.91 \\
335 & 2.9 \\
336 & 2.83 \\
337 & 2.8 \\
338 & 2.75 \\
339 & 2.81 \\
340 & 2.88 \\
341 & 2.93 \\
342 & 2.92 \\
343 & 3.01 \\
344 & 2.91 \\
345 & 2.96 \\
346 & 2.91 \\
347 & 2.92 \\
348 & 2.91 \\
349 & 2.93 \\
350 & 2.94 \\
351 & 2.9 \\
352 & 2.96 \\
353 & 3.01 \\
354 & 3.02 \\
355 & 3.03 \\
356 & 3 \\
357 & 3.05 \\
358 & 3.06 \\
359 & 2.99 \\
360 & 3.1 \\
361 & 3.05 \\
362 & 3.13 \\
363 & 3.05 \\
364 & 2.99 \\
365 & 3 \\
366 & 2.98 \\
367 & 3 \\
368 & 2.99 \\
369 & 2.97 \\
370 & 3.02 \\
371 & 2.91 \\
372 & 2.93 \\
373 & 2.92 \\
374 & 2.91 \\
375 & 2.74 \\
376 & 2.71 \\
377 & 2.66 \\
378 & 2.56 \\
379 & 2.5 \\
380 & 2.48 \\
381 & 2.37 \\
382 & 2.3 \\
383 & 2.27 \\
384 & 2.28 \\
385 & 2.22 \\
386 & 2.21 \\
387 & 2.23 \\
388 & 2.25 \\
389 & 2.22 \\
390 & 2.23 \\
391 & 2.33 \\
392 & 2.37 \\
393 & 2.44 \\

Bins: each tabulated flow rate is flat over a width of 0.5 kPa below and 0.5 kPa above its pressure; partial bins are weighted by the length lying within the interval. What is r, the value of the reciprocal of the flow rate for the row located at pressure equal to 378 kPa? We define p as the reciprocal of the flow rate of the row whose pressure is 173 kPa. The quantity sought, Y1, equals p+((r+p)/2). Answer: 0.66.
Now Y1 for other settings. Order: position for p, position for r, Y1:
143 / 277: 0.64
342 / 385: 0.74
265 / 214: 0.69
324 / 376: 0.69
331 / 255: 0.67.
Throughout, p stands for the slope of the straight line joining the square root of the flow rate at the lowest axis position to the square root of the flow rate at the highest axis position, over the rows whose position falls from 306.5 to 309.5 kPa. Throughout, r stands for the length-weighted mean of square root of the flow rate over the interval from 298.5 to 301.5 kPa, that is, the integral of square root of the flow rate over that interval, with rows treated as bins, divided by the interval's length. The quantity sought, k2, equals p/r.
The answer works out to 0.000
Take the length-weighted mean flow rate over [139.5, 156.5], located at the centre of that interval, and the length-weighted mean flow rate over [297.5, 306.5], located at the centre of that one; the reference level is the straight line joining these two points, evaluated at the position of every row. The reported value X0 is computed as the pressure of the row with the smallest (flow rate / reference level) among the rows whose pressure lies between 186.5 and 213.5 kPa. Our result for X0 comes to 210 kPa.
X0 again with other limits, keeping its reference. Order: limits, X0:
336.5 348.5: 338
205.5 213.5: 210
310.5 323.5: 313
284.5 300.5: 296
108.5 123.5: 109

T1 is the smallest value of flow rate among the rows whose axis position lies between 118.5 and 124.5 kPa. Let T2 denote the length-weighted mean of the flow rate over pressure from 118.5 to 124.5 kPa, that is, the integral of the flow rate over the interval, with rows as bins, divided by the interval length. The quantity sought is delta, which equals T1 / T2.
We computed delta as 0.981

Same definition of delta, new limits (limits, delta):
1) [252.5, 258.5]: 0.973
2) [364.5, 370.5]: 0.992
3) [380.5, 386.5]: 0.971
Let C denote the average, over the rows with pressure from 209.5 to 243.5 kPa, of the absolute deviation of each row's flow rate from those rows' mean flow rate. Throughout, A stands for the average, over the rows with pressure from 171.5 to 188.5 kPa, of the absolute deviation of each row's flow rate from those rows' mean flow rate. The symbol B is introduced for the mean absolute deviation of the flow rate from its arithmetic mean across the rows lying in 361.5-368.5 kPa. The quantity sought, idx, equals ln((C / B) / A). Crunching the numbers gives 3.0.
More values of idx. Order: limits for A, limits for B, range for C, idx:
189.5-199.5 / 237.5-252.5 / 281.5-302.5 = 4.0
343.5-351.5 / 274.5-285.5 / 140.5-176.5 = 4.9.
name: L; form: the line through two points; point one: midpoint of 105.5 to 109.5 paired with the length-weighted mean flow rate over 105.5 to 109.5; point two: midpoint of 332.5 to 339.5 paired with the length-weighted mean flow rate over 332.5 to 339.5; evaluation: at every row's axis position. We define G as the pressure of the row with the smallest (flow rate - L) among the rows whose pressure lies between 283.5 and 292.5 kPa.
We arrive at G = 291 kPa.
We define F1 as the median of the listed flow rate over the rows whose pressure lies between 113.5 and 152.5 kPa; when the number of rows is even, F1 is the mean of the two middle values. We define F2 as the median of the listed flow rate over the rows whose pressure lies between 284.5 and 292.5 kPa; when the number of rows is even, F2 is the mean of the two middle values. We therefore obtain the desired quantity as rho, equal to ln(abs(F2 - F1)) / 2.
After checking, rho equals -0.6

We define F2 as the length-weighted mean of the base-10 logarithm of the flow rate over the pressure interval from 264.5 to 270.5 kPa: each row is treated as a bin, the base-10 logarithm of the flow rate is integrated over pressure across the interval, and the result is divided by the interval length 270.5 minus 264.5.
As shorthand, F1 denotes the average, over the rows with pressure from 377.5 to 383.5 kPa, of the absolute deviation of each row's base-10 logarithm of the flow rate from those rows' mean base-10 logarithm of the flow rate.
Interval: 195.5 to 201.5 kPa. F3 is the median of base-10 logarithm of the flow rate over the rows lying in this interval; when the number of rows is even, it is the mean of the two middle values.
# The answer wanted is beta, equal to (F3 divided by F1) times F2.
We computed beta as 13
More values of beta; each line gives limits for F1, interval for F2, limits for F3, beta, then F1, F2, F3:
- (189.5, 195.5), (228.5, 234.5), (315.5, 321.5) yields 58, 0.0039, 0.488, 0.462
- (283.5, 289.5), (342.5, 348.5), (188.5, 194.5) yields 58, 0.0041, 0.468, 0.507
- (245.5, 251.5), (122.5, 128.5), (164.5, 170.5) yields 67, 0.0038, 0.502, 0.502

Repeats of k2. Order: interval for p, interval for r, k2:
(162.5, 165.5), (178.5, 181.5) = 0.008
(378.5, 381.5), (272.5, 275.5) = -0.012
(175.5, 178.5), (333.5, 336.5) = 0.006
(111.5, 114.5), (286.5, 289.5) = 0.008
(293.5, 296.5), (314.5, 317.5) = -0.008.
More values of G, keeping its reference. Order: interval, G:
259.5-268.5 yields 265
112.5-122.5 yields 113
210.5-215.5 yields 212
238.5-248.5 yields 244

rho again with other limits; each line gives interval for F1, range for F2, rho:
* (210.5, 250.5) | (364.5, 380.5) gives -0.9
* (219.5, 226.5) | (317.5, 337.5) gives -0.8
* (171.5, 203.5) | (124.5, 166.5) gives -1.6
